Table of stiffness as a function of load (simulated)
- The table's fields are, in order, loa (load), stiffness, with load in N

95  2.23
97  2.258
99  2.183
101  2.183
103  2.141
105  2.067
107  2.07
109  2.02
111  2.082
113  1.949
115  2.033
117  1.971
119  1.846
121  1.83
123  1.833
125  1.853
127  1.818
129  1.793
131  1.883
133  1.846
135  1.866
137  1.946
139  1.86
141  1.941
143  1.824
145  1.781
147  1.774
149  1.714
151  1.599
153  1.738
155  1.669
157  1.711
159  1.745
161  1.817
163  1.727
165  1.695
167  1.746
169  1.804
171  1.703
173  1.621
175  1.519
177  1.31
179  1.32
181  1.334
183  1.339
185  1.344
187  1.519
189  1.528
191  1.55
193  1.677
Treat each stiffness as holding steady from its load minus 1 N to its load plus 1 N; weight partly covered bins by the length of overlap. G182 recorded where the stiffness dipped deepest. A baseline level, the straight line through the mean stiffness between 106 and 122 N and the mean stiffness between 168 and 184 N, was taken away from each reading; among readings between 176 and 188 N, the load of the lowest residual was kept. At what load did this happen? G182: 177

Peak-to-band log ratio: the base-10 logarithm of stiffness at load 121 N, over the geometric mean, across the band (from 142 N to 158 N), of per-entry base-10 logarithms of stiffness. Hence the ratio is 1.11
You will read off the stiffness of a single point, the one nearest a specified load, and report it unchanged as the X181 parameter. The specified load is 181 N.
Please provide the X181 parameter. 1.334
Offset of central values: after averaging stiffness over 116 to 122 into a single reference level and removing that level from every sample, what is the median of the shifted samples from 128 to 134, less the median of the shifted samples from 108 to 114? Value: -0.2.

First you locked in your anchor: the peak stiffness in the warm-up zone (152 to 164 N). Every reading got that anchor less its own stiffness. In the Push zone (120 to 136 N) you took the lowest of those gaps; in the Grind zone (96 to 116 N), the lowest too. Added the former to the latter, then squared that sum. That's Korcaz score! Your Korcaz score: 0.26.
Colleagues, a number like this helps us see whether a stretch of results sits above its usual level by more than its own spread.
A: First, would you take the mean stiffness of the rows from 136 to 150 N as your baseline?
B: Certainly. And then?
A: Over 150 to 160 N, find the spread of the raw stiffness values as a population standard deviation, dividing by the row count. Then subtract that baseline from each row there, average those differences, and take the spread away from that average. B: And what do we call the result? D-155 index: -0.20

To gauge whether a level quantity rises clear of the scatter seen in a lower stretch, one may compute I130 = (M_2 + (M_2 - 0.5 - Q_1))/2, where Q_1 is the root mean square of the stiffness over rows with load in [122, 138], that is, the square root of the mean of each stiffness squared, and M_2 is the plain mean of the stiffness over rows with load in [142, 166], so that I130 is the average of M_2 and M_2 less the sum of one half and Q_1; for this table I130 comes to 0.555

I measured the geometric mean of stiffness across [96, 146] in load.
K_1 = 1.95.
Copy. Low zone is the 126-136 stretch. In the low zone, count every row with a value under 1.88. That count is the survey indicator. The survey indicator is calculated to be 4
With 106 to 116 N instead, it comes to 0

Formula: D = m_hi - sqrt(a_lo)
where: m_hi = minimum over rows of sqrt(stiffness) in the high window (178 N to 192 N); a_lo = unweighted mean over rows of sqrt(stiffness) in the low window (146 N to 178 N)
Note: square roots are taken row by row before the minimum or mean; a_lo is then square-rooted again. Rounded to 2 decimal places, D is 0.01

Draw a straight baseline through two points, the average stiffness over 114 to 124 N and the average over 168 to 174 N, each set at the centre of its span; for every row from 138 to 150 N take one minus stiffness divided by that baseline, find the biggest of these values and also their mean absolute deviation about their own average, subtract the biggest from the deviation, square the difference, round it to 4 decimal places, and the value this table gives 0.0003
